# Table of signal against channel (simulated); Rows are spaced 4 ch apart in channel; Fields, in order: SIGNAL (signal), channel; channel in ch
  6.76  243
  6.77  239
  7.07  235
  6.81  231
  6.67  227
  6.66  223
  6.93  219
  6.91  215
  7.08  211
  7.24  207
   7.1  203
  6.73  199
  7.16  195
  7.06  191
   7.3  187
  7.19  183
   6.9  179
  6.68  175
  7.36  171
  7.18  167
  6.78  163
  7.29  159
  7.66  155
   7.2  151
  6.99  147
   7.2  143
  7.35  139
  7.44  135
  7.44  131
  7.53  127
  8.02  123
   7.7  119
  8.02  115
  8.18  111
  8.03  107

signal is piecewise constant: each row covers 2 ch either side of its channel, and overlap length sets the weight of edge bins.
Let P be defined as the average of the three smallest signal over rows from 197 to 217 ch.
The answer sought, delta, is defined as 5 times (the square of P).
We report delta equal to 238.5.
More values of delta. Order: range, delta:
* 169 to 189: 239.7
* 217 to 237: 225.3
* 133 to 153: 254.2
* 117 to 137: 279.0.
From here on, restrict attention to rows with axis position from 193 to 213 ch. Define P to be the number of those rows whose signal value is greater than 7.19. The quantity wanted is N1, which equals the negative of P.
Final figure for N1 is -1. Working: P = 1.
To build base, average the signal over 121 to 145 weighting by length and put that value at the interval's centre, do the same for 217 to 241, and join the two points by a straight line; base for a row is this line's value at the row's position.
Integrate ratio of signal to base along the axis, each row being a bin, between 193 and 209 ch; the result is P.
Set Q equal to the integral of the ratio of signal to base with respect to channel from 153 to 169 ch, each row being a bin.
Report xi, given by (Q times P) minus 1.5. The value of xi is 253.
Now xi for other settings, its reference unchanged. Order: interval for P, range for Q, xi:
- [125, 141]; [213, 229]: 250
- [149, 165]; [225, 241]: 253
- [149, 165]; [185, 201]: 251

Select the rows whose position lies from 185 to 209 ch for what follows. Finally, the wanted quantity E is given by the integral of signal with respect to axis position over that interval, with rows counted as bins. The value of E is 170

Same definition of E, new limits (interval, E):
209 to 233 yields 164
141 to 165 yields 172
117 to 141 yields 182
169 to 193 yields 170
